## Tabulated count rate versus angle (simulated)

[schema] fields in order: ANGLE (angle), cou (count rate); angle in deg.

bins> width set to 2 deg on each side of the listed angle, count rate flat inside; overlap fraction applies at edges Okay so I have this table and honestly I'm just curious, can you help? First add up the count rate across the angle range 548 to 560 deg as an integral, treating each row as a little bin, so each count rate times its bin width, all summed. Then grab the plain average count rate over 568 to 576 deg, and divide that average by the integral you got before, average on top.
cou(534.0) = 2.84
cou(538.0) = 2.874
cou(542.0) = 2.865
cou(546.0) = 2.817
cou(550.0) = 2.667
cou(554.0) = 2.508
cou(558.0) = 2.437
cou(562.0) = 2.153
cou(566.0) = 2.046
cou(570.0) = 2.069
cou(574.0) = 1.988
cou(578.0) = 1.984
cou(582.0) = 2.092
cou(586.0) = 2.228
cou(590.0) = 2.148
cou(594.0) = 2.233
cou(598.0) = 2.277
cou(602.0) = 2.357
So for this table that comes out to 0.067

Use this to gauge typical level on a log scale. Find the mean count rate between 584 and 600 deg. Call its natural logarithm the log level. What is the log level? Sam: 0.80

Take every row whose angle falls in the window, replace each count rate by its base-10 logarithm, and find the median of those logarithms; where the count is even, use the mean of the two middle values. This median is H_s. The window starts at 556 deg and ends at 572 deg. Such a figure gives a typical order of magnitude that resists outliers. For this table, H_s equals 0.324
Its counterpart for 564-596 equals 0.318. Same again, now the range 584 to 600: 0.348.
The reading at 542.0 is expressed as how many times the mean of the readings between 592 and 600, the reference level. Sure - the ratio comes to 1.27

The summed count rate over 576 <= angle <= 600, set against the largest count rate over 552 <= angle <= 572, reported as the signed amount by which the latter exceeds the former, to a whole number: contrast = -10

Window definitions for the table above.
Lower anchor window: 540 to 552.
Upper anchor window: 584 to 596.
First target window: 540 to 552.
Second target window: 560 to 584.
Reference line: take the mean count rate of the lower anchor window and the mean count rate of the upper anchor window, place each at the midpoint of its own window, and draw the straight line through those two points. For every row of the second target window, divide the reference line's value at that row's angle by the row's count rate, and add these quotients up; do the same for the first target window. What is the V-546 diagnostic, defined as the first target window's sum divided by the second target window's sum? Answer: 0.42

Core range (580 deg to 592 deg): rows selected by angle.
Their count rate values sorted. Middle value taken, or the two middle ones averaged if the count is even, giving 2.1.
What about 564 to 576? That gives 2.0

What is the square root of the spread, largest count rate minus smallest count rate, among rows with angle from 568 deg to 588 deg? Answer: 0.49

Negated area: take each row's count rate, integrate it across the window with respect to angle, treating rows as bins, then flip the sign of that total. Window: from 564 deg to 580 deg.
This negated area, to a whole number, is -32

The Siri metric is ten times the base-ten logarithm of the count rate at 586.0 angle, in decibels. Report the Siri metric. 3.48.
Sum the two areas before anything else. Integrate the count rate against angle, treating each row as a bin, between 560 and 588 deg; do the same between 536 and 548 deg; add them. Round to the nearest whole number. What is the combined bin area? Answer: 92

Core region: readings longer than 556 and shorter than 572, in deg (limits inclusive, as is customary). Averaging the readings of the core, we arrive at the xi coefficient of 2.18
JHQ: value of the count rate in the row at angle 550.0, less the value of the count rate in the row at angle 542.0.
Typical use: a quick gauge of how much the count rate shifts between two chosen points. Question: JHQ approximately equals -0.20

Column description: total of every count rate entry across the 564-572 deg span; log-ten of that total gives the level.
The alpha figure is 0.61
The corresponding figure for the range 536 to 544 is 0.76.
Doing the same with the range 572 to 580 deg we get 0.60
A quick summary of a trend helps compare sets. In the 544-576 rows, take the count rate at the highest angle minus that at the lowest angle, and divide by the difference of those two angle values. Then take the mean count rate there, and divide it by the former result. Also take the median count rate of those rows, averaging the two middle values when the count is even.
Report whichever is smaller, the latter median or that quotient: -79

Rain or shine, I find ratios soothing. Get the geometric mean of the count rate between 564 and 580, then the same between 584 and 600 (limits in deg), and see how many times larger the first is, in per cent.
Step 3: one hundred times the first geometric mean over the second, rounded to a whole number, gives 91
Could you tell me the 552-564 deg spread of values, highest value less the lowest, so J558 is 0.355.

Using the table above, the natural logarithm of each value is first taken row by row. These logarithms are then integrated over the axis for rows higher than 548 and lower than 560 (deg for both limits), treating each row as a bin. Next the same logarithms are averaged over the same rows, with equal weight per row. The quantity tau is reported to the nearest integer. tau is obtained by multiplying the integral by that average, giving 10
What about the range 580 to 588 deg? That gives 5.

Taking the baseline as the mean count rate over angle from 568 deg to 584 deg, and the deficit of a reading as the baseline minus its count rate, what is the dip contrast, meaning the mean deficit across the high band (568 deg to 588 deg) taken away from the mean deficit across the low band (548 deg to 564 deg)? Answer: -0.4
